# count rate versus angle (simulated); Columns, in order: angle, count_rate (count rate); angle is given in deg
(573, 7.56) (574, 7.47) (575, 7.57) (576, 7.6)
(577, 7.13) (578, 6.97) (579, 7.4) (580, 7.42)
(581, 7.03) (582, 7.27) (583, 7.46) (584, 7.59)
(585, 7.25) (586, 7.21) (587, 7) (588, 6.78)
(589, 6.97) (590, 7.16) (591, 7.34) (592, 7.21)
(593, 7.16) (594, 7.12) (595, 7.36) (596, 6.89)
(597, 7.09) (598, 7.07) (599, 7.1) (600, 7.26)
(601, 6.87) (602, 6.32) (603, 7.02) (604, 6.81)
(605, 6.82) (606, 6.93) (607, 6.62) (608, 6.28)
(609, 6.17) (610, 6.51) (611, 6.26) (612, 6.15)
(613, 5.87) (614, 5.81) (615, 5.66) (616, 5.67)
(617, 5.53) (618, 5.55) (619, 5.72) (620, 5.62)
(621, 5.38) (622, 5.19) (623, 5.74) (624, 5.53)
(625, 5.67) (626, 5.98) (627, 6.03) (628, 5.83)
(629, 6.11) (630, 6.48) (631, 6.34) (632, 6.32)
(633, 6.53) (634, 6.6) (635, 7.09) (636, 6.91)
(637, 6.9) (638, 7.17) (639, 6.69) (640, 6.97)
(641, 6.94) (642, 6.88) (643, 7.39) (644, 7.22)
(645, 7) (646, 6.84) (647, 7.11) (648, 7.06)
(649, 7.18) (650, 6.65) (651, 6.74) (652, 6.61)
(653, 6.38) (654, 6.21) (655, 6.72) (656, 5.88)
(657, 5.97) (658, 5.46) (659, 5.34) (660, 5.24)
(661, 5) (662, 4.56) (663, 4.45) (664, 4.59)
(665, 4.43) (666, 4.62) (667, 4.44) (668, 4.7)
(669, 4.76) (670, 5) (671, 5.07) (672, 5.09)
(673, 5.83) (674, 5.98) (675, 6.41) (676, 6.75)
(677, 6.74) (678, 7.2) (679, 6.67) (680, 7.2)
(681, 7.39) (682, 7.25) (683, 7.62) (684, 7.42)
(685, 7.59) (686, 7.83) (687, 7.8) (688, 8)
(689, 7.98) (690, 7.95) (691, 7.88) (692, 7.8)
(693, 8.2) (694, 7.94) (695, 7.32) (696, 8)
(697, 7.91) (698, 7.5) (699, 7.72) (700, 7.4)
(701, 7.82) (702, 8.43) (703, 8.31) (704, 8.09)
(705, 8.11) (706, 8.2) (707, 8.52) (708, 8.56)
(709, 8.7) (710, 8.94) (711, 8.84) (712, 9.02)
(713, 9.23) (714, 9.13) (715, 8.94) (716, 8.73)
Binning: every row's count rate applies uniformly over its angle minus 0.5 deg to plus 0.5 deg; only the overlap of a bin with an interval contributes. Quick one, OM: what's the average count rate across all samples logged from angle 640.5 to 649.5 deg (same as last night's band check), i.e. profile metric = 7.1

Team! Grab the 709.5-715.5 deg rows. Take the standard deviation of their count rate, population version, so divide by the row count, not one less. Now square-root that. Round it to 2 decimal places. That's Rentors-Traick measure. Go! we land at 0.36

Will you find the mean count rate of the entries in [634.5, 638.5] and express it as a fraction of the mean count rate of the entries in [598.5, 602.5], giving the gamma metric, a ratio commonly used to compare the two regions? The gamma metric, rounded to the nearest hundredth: 1.02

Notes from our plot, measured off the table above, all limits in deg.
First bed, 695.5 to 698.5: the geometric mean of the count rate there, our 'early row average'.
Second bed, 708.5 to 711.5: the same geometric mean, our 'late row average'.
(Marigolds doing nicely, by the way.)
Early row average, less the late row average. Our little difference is -1.0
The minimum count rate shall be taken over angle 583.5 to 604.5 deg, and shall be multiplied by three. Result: 19.0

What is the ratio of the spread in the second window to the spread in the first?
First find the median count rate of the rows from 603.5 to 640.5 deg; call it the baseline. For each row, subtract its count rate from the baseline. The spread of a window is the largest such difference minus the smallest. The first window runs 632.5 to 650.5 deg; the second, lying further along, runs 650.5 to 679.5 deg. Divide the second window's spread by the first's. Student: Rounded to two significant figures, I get 3.2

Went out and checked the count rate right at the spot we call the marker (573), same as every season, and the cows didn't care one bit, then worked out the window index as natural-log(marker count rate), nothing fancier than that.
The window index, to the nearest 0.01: 2.02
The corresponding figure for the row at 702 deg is 2.13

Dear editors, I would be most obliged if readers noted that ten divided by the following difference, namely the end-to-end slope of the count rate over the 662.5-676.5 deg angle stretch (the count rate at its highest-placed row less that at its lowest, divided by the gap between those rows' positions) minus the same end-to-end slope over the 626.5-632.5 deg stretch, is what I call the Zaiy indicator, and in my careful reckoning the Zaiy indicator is 84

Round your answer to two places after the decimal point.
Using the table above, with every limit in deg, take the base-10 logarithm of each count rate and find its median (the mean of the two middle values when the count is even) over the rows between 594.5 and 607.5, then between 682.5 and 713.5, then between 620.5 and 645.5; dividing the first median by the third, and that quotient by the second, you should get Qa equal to 1.14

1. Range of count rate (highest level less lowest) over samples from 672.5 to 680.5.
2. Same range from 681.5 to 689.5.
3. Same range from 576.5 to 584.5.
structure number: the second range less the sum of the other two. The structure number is -1.2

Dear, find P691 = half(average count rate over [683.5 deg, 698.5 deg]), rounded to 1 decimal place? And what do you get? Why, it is 3.9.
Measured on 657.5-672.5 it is 2.4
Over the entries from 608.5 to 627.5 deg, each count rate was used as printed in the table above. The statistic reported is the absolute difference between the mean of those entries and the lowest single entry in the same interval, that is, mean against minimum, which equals 0.60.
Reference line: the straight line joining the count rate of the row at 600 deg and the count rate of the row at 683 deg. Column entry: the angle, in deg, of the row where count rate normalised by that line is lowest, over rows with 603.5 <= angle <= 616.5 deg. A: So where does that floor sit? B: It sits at 615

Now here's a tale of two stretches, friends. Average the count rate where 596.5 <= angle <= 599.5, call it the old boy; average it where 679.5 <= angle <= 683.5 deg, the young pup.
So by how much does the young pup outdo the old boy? 0.3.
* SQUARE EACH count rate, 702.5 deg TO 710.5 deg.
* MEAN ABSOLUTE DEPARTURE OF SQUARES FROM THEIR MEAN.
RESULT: 4.2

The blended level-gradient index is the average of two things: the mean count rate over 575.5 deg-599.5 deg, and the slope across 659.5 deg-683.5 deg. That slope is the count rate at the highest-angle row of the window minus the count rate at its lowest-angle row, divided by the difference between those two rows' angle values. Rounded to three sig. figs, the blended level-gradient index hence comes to 3.65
